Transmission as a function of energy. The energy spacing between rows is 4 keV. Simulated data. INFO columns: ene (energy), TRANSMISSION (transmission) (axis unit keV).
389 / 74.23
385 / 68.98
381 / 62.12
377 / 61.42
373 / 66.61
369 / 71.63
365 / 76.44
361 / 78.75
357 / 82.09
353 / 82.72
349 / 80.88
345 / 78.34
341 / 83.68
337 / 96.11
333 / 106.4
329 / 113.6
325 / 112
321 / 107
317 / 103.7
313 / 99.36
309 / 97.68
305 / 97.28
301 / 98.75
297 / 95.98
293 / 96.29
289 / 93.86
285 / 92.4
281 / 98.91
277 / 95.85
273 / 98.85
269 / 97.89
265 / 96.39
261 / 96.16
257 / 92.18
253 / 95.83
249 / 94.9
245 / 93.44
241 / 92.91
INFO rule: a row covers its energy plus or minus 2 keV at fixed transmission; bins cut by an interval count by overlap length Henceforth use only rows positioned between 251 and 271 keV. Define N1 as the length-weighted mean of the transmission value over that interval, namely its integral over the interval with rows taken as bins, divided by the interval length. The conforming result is 96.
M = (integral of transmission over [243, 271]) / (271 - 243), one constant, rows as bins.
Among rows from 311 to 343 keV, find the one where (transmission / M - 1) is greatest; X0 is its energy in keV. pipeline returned 329 keV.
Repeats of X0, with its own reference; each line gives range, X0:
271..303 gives 281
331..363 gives 333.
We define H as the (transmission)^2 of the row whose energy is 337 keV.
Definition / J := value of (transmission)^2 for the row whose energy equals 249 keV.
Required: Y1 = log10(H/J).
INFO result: 0.01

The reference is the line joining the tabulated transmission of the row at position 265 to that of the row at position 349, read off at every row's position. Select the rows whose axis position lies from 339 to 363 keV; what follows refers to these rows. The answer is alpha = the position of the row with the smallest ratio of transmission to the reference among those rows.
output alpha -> 345 keV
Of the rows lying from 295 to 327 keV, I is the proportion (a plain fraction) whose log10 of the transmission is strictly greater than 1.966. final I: 1.00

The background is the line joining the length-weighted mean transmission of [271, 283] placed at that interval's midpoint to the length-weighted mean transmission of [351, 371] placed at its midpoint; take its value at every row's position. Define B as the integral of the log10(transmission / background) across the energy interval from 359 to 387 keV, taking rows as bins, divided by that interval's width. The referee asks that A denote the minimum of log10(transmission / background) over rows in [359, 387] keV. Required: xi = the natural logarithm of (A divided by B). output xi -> 0.8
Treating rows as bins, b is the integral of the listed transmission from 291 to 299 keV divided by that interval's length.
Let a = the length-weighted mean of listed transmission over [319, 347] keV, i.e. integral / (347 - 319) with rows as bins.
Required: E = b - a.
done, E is -3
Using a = 99.6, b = 96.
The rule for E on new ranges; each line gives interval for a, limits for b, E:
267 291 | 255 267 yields -1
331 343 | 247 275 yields 1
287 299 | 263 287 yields 1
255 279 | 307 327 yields 8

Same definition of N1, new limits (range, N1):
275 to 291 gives 95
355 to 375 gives 75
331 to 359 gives 87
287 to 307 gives 96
